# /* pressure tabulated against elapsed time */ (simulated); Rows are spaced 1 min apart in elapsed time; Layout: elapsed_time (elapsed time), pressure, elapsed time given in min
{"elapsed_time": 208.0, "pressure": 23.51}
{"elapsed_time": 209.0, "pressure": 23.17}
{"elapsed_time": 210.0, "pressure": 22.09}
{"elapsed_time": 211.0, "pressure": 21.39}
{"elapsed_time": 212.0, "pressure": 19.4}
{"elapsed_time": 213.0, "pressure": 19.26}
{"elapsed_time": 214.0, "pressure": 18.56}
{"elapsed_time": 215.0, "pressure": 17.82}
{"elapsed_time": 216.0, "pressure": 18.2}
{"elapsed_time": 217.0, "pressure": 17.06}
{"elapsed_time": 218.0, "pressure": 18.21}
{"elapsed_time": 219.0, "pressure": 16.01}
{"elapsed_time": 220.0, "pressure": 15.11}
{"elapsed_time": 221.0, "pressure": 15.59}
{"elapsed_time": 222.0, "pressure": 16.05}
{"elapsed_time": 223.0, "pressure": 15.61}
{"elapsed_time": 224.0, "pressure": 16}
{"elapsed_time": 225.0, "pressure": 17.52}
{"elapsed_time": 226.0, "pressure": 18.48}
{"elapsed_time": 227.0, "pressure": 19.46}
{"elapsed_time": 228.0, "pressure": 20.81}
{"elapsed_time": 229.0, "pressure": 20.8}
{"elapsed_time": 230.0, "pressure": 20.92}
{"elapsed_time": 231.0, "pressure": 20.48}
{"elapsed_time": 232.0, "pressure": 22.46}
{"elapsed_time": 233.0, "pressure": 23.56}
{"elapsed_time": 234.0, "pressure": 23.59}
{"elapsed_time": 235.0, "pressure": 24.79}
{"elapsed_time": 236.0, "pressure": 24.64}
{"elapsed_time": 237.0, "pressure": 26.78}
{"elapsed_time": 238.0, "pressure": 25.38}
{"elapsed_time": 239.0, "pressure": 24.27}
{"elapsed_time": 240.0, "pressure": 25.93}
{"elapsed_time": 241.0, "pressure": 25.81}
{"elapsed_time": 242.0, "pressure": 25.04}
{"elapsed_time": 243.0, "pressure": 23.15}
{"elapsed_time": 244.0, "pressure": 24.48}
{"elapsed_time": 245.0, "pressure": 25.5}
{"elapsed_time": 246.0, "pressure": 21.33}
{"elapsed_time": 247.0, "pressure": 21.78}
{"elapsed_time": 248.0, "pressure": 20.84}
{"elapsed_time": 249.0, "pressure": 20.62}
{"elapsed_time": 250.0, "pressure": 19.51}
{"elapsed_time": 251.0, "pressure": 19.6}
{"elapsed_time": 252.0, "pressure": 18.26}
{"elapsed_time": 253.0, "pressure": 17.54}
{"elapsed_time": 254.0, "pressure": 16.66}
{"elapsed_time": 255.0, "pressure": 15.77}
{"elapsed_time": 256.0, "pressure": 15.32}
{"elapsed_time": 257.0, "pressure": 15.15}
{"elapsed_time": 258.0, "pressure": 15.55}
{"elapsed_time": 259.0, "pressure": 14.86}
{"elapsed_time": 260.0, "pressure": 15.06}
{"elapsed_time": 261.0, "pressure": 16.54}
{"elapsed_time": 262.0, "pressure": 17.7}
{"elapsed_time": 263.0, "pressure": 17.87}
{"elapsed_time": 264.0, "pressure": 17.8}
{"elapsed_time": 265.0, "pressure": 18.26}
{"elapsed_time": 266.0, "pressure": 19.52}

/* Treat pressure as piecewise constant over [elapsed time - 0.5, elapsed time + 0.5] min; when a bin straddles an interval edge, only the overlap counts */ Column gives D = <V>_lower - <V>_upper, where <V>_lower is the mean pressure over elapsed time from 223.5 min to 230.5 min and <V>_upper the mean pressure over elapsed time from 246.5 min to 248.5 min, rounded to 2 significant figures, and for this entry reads -2.2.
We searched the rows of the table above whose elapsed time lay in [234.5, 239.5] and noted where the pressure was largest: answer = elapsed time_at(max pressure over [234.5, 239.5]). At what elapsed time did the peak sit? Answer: 237.0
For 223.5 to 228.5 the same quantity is 228.0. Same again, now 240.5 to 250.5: 241.0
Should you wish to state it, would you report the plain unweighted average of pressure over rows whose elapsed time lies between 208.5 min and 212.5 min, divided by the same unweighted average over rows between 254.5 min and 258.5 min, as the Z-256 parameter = 1.4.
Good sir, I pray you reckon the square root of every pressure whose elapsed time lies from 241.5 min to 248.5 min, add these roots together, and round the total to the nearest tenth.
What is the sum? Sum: 33.7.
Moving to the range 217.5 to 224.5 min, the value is 28.1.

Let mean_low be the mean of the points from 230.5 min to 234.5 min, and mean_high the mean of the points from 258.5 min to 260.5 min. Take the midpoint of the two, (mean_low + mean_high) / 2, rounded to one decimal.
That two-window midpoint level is 18.7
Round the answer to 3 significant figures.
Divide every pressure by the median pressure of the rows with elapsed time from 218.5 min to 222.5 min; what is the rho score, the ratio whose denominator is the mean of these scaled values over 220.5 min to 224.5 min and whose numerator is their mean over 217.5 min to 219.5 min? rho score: 1.08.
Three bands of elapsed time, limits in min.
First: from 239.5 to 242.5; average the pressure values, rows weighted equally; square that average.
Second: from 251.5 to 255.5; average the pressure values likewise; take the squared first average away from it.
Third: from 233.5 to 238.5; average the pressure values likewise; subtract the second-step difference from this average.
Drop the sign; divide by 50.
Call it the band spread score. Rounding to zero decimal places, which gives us 13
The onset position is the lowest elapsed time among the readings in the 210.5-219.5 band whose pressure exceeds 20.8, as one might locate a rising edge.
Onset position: 211.0 min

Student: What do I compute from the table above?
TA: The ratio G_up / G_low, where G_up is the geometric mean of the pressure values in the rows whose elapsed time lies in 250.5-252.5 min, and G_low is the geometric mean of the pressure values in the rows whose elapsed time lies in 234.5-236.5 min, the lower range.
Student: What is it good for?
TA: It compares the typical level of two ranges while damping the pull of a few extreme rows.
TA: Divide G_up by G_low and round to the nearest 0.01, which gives 0.77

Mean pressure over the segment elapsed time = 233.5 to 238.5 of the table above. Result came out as 25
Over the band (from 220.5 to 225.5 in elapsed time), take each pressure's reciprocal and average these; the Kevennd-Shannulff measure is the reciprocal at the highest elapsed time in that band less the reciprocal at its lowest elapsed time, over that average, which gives -0.11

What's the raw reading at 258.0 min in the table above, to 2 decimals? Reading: 15.55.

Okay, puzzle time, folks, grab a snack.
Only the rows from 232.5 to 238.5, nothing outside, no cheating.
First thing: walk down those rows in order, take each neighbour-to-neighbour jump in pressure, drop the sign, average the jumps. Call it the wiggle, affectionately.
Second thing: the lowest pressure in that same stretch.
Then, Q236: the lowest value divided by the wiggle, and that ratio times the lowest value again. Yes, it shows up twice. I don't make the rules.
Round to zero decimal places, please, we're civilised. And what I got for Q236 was 564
